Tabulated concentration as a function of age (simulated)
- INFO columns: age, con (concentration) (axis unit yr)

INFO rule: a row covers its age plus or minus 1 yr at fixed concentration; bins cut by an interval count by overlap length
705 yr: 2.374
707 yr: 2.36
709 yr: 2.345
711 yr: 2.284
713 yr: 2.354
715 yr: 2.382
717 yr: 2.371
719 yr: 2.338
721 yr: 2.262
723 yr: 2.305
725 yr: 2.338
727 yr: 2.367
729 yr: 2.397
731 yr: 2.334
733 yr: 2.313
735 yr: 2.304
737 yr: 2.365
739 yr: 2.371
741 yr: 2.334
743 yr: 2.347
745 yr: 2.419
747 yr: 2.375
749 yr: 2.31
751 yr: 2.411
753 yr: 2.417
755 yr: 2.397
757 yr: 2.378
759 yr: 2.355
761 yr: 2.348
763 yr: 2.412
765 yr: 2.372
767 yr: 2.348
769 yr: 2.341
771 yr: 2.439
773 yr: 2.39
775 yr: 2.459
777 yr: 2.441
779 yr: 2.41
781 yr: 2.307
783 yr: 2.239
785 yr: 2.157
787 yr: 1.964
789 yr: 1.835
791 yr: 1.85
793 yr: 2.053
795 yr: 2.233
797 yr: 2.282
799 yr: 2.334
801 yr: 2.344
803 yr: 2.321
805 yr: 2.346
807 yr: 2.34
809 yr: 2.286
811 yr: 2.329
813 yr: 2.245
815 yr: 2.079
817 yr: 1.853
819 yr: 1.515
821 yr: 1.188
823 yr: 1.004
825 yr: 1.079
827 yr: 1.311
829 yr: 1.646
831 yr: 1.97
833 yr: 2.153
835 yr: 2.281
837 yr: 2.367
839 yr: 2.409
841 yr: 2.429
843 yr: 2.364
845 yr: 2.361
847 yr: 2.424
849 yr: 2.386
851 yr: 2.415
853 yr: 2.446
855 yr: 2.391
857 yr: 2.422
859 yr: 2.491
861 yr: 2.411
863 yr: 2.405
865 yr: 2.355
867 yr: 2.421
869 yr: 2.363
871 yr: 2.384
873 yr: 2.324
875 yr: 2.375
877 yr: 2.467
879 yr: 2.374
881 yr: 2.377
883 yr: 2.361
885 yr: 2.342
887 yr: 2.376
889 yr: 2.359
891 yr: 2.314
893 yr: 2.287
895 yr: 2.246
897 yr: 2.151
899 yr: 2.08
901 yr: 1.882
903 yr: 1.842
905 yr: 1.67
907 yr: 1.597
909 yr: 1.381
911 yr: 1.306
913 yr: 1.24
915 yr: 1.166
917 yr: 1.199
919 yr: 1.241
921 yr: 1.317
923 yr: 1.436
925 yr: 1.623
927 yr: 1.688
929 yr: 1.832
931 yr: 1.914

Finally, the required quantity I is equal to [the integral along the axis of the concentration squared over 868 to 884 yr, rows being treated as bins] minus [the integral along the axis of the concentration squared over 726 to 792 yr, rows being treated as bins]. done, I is -266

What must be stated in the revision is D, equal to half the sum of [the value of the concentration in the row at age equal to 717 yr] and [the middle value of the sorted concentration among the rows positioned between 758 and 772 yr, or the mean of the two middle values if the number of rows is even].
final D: 2.36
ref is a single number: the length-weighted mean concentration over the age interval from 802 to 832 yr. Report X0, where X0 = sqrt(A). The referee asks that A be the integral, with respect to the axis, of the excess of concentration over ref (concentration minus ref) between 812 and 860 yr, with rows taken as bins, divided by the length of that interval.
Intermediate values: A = 0.2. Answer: 0.5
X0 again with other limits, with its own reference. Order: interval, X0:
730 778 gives 0.7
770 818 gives 0.6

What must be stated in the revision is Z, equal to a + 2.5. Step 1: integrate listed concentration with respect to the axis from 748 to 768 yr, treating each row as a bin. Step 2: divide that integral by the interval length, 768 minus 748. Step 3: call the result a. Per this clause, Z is 4.87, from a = 2.37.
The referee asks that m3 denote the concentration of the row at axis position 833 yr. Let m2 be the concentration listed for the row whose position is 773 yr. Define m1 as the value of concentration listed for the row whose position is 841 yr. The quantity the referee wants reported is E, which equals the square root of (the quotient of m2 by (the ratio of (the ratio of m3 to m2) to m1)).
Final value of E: 2.54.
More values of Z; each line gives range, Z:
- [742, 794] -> 4.80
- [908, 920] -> 3.76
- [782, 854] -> 4.58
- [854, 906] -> 4.79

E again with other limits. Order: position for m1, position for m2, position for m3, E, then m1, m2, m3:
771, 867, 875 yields 2.45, 2.439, 2.421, 2.375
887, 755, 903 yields 2.72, 2.376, 2.397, 1.842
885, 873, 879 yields 2.31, 2.342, 2.324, 2.374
